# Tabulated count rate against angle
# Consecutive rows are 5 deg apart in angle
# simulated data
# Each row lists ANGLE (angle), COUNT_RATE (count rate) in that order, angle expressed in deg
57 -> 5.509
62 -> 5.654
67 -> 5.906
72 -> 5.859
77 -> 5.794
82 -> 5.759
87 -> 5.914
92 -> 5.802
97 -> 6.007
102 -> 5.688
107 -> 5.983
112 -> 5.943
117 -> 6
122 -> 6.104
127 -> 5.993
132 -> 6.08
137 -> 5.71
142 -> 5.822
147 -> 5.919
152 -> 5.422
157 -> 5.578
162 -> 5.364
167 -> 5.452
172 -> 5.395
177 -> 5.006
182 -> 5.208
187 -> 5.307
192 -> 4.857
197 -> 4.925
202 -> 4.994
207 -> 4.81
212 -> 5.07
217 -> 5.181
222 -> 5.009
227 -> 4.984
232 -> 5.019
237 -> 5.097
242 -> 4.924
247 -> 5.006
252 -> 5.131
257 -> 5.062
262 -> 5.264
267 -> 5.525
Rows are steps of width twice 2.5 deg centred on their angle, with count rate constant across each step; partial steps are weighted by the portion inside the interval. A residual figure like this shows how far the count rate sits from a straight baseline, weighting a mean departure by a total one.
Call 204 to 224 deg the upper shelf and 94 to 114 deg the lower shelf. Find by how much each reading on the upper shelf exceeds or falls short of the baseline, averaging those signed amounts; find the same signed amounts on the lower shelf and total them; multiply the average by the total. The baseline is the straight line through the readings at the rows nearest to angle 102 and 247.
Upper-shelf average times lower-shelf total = -0.13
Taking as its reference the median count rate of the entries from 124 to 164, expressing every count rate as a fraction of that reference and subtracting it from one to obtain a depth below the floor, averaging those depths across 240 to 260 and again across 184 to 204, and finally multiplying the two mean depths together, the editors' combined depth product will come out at 0.016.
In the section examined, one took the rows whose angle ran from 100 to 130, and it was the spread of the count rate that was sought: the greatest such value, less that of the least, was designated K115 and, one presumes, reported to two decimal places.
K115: 0.42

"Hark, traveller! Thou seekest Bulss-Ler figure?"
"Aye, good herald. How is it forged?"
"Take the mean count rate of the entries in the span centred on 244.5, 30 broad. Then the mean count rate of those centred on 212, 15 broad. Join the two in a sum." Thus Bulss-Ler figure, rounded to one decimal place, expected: 10.1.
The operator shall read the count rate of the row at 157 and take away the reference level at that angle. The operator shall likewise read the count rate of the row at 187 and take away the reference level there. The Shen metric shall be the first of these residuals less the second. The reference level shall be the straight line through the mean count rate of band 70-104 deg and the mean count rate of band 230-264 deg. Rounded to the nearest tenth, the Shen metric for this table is 0.1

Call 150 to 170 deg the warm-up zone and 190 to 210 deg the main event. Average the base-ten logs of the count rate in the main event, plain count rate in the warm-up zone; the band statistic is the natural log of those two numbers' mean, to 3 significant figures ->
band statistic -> 1.12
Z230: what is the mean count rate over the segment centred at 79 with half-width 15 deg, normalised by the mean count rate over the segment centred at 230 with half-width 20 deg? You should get 1.16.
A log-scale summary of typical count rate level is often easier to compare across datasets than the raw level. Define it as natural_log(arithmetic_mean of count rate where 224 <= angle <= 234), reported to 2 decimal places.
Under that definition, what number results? 1.61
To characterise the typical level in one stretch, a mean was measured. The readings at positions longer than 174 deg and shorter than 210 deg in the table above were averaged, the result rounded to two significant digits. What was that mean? 5.0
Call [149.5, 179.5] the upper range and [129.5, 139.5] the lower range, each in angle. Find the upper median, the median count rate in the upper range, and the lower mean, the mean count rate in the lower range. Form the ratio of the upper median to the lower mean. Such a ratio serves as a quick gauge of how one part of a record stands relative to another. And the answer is 0.92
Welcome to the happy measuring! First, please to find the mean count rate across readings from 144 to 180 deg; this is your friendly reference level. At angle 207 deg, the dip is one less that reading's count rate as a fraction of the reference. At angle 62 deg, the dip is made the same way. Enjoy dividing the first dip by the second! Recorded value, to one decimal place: -3.1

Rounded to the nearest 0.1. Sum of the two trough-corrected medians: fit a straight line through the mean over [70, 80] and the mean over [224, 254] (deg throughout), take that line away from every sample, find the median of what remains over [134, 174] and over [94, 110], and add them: 0.4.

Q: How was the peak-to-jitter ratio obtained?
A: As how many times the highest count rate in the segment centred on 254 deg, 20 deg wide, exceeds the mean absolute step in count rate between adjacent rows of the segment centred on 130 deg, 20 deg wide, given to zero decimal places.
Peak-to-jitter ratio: 28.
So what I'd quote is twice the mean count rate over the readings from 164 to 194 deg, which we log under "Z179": 10.4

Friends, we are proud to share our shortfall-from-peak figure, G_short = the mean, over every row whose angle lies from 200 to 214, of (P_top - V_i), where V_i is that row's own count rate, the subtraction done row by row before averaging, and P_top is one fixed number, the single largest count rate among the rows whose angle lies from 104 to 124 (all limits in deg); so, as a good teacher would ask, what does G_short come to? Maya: 1.15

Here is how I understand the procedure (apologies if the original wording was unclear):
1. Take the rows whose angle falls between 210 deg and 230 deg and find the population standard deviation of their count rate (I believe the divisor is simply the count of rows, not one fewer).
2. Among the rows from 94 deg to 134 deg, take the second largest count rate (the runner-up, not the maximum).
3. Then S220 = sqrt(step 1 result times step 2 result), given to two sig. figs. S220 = 0.68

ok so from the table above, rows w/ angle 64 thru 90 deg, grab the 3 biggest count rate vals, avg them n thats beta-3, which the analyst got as 5.9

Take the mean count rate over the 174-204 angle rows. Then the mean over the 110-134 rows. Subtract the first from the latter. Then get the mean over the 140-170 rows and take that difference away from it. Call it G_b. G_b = 4.62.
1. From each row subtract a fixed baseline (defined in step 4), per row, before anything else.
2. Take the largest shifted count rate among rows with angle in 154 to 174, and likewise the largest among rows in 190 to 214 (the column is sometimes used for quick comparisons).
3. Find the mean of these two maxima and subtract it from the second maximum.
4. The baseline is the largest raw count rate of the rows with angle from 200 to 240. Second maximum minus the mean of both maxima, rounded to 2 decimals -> -0.25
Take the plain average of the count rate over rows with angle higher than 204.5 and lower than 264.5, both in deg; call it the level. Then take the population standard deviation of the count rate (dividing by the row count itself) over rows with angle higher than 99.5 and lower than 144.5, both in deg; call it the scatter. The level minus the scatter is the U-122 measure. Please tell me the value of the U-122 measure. 4.90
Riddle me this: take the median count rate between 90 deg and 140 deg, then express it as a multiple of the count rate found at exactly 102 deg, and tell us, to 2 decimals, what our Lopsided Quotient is 1.05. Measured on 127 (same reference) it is 1.00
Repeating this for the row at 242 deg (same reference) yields 1.22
